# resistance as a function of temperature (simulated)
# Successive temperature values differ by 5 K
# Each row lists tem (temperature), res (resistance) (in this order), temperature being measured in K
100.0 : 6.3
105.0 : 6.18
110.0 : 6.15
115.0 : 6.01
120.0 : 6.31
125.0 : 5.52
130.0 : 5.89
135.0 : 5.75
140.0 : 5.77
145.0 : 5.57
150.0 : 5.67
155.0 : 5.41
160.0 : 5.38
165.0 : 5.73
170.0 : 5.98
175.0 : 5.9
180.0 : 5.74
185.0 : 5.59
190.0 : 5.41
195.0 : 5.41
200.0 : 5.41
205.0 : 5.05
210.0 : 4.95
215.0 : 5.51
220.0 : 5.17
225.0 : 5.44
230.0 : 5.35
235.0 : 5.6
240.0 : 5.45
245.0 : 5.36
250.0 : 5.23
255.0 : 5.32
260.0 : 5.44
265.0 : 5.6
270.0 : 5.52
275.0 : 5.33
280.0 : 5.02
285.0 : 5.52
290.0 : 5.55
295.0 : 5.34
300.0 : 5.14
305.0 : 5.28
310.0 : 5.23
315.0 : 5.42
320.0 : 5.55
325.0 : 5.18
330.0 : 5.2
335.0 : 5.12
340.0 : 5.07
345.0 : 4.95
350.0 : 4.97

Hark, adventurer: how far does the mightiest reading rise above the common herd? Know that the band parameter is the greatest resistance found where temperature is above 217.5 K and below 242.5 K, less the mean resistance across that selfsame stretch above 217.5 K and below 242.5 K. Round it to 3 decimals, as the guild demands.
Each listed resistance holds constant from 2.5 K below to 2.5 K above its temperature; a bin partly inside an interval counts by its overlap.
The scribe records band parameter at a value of 0.198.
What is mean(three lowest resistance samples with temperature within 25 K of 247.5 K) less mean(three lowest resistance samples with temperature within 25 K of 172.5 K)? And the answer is -0.10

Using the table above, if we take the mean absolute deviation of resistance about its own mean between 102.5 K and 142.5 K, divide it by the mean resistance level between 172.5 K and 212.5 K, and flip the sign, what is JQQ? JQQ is -0.0396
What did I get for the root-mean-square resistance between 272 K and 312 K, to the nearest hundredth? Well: 5.30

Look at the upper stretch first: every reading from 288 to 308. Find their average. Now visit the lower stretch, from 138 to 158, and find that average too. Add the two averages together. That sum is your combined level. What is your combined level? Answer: 10.9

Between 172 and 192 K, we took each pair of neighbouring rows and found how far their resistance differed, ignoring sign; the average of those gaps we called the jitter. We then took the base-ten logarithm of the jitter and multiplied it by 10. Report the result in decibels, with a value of -7.9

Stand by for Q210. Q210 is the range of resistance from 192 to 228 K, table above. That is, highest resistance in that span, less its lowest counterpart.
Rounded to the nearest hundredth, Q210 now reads 0.56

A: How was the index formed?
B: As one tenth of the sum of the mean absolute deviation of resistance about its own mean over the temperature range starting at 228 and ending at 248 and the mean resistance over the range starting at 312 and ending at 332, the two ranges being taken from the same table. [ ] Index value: 0.542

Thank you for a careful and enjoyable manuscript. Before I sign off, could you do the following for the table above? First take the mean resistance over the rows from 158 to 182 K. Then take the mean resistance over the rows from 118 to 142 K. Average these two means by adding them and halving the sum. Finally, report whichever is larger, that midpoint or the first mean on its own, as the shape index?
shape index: 5.80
